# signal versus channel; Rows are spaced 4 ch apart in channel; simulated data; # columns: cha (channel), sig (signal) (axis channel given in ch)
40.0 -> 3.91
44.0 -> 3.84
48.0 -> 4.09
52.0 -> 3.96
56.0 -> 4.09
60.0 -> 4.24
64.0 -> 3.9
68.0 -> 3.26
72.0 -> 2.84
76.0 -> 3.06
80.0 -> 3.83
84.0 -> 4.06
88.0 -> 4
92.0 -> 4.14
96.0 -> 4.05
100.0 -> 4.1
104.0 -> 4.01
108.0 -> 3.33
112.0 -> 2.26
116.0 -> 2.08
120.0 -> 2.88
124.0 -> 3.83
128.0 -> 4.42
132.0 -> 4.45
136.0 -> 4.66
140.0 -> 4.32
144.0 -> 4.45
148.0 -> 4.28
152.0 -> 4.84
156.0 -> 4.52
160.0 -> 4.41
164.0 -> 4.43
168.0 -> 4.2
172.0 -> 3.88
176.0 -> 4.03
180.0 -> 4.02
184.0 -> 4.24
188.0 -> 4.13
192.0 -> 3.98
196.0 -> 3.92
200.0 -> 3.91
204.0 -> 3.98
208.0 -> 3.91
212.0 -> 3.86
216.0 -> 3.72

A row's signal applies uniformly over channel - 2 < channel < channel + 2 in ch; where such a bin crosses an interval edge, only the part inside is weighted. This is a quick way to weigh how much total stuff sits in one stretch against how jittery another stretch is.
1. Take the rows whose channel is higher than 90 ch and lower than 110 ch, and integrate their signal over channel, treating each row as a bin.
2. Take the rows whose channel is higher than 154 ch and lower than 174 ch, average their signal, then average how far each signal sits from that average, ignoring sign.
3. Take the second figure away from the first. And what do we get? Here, 78.3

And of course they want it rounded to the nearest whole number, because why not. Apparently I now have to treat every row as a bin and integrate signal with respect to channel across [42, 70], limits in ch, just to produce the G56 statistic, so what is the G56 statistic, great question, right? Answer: 110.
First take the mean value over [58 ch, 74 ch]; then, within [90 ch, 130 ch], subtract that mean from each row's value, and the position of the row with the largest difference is 128.0 ch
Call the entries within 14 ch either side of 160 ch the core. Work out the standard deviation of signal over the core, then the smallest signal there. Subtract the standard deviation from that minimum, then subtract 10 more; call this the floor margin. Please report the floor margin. -6.4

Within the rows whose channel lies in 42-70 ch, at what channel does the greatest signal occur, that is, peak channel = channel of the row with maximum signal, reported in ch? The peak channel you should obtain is 60.0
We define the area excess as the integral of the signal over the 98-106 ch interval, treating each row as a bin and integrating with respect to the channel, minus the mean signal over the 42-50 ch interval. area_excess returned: 28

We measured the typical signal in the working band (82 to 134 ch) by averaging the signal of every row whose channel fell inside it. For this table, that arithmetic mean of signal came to 3.7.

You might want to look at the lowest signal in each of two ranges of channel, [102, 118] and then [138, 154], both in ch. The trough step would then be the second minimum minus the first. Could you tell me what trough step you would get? 2.2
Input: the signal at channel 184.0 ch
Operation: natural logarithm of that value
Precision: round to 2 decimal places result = 1.44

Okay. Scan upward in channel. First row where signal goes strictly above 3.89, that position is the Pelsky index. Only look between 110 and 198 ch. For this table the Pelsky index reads 128.0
